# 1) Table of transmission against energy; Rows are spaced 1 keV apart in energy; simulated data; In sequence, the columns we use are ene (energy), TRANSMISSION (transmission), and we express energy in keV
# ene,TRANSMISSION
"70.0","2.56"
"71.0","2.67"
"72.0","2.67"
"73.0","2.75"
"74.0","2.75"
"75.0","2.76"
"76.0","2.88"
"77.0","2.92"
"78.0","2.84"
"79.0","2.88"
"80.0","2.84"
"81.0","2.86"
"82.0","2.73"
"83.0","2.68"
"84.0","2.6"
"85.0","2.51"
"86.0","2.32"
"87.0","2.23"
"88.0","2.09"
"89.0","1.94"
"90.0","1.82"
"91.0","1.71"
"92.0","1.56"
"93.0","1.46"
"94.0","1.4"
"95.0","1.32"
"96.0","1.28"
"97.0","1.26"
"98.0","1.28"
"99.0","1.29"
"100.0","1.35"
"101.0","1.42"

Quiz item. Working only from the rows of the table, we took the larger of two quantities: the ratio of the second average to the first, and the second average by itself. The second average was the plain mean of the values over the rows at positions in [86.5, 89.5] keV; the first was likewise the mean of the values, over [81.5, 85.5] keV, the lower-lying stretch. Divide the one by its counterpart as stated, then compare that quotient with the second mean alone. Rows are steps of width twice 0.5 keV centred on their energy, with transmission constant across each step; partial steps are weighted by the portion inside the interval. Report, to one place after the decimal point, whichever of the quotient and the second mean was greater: 2.1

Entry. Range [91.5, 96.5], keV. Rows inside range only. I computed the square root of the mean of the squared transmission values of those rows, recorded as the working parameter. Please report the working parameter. 1.4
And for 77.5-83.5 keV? 2.8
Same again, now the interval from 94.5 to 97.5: 1.3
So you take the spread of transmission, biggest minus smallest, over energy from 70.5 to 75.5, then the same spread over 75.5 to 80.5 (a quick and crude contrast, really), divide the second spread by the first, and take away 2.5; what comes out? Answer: -1.61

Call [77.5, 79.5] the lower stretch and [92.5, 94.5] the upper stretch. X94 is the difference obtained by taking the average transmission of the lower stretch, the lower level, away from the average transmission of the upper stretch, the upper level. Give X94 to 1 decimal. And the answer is -1.4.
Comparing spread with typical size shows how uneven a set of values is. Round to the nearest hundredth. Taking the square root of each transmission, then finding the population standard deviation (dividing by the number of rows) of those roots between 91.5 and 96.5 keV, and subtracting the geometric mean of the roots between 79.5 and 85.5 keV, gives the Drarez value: -1.60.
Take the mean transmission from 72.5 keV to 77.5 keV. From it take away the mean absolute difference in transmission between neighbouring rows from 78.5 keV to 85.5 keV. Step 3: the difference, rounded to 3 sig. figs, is 2.74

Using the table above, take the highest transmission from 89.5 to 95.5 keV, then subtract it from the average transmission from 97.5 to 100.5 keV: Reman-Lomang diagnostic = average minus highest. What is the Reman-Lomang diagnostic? -0.5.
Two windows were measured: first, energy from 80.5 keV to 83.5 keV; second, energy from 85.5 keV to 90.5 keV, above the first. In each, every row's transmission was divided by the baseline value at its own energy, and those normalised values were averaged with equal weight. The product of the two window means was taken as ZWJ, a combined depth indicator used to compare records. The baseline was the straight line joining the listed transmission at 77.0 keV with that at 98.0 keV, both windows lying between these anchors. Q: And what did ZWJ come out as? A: 1.10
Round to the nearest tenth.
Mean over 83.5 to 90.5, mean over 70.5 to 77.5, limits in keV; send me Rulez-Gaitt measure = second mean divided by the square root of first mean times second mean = 1.1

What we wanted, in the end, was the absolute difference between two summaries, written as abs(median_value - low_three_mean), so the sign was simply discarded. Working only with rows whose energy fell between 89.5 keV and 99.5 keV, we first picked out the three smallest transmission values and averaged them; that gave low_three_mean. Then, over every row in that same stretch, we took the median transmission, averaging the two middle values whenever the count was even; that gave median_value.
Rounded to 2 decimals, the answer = 0.09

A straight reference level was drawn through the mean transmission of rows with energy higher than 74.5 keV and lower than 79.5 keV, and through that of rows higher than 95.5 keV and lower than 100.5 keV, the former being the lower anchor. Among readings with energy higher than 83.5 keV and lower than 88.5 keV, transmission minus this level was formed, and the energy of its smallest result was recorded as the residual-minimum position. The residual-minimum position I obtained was 88.0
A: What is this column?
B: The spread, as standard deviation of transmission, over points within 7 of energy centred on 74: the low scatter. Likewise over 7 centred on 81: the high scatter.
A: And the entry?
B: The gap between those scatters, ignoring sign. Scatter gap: 0.01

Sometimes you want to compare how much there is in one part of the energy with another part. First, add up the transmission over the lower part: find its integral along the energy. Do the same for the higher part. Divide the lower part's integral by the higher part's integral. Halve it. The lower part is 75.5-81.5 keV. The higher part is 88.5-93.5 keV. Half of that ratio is 1.01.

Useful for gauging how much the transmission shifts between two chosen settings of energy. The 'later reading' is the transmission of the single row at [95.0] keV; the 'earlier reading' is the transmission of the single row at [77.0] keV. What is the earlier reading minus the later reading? 1.6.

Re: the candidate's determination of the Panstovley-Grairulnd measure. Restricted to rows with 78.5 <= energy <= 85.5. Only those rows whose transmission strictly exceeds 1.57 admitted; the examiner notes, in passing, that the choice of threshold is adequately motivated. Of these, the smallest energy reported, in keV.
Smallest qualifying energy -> 79.0 keV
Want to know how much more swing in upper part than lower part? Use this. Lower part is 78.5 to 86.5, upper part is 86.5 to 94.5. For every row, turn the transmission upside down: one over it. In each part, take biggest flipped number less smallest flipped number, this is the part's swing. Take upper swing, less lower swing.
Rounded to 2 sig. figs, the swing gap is 0.18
